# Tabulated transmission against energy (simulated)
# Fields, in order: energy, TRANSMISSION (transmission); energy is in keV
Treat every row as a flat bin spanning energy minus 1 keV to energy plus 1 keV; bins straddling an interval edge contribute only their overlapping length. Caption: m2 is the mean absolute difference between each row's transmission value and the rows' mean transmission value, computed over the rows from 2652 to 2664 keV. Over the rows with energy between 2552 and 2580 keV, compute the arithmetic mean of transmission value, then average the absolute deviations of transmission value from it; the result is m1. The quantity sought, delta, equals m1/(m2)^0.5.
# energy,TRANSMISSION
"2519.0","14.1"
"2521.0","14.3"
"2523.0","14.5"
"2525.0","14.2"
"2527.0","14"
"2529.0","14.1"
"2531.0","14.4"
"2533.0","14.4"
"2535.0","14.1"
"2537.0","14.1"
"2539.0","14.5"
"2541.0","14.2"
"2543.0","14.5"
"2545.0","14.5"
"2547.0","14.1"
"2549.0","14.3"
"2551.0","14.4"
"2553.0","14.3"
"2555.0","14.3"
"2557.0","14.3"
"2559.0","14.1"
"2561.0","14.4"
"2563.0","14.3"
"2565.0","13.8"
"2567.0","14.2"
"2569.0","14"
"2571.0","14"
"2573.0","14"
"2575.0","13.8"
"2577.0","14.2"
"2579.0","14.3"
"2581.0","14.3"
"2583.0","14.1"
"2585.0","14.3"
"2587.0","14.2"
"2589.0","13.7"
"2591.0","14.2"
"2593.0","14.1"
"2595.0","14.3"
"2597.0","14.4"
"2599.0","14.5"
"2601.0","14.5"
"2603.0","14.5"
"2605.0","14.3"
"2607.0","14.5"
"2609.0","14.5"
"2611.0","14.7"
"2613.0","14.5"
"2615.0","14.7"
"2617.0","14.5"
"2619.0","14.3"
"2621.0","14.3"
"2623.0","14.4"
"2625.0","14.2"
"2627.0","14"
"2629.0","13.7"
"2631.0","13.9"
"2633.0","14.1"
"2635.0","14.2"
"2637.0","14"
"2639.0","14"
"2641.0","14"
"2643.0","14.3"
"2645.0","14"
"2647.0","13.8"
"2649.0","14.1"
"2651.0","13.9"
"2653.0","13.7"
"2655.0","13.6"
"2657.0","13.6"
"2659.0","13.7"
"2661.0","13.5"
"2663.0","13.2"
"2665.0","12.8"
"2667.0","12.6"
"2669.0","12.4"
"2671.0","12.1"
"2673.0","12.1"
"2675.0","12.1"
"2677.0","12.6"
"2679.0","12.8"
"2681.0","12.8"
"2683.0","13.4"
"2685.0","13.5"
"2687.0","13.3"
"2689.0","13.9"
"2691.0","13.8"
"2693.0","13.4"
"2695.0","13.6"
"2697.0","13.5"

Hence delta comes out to 0.45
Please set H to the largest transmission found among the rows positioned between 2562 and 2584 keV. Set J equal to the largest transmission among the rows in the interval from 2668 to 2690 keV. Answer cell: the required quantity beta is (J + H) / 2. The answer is 14.10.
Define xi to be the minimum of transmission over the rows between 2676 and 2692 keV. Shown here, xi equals 12.6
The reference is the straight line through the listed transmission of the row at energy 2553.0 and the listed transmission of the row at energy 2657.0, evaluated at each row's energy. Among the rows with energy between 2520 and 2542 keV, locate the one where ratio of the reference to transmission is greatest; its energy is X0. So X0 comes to 2527.0 keV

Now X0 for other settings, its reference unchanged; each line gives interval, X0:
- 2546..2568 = 2565.0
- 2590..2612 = 2593.0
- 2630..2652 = 2631.0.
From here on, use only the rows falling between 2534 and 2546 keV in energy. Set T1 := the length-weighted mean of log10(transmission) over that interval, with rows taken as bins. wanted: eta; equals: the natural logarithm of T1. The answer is 0.145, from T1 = 1.156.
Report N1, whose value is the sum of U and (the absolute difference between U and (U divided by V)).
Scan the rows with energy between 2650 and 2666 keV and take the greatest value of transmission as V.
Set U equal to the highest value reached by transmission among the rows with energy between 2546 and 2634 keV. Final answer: 28.3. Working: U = 14.7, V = 13.9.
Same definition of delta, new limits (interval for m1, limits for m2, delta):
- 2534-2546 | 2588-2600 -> 0.41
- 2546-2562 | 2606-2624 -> 0.27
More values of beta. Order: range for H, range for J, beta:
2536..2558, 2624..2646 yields 14.40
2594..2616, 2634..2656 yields 14.50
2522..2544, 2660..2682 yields 14.00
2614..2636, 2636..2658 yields 14.50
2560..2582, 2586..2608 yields 14.45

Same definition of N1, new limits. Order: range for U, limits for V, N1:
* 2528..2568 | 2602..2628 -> 28.0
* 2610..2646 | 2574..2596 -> 28.4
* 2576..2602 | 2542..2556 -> 28.0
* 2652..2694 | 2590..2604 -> 26.8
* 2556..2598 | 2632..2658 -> 27.8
